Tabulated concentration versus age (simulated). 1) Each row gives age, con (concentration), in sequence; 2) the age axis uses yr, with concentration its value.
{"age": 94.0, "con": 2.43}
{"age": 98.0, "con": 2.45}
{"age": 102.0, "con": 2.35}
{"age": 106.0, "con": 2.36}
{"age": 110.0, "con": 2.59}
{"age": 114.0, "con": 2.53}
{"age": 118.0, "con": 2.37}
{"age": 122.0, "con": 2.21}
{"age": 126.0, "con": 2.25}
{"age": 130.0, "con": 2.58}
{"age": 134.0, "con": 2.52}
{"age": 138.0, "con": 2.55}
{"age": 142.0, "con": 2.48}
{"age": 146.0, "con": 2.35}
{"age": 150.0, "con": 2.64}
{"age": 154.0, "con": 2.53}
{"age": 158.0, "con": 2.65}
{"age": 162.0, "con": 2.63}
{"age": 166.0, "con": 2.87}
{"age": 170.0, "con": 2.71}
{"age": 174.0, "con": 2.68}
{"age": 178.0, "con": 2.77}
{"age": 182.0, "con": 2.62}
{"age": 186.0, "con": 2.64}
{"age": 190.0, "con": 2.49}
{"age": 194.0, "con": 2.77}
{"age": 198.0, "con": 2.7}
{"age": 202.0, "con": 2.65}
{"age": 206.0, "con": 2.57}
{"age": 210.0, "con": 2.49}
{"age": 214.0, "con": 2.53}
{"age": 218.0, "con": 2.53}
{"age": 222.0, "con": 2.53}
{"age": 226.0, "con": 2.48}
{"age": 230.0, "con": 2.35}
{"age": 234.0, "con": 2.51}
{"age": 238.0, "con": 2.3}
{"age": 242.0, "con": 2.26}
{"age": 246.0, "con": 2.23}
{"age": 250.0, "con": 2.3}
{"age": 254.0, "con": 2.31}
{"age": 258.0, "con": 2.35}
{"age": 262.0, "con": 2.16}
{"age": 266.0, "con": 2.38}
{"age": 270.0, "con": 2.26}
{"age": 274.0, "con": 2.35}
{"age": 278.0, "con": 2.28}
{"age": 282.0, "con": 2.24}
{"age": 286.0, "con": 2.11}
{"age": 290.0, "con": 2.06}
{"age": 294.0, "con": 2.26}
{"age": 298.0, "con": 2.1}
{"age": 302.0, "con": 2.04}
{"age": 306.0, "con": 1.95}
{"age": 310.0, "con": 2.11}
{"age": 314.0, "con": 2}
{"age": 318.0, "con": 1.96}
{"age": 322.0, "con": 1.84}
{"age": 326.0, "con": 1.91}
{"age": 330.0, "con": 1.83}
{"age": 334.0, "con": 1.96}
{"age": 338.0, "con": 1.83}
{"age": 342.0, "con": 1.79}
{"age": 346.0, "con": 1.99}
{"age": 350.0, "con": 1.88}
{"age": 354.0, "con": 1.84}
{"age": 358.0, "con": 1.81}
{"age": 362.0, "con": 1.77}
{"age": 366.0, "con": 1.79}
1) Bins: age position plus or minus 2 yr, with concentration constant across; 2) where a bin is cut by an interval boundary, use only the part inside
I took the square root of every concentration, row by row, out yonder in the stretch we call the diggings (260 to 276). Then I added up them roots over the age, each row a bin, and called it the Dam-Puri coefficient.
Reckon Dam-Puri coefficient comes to 24.2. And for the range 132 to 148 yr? 25.2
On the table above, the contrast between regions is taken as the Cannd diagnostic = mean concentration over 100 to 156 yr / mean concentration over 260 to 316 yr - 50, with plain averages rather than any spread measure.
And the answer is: -48.9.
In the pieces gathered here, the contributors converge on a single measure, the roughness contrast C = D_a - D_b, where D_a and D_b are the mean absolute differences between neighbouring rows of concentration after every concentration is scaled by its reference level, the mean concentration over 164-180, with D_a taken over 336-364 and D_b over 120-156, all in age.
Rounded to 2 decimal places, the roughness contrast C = -0.02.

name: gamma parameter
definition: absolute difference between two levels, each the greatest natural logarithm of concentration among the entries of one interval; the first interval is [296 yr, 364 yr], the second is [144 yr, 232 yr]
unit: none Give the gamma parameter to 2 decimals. 0.31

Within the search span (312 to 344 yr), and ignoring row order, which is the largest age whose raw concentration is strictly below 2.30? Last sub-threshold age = 342.0 yr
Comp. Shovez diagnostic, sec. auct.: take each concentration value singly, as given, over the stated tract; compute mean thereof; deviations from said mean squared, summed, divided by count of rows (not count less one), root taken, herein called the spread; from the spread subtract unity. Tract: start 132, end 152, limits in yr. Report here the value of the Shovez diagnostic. -0.905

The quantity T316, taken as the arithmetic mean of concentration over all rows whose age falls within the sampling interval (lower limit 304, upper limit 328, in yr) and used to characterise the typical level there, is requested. 2.0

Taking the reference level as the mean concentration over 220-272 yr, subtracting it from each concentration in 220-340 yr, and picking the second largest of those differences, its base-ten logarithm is -0.8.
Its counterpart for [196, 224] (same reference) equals -0.5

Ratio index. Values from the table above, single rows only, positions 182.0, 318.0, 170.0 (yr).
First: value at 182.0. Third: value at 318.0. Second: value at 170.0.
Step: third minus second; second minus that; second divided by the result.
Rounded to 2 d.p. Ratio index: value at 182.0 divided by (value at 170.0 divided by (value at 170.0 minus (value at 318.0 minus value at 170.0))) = 3.35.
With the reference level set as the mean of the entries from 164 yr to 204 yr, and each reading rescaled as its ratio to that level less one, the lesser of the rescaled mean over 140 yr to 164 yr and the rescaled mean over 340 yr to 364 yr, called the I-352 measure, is -0.31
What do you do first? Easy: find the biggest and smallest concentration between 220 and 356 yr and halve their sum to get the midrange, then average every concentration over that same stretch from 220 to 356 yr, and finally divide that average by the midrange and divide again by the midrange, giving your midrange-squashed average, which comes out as 0.46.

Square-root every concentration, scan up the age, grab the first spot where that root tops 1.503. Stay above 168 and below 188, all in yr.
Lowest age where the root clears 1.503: 170.0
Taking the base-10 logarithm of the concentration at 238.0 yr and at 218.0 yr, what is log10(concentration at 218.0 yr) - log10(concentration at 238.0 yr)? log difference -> 0.04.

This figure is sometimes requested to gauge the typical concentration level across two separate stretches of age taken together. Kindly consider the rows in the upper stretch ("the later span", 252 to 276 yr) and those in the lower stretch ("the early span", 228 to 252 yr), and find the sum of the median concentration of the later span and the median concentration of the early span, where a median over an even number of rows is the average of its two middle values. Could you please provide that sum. 4.63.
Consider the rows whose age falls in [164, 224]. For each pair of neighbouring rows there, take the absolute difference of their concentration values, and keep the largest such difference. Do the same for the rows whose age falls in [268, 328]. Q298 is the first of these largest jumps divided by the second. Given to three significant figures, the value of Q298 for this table 1.40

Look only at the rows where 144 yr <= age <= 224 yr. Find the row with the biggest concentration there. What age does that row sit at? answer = 166.0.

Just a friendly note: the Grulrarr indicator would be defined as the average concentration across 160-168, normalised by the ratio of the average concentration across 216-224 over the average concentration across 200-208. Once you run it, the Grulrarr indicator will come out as 2.8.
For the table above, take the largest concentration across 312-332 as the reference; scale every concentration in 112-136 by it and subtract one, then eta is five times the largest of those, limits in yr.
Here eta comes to 1.45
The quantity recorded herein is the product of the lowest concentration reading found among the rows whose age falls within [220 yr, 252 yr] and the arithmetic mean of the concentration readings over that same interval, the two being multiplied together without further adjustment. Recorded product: 5.3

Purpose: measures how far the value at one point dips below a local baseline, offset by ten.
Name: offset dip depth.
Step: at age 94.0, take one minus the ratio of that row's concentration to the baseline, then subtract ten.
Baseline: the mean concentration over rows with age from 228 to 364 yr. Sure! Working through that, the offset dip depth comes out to -10.16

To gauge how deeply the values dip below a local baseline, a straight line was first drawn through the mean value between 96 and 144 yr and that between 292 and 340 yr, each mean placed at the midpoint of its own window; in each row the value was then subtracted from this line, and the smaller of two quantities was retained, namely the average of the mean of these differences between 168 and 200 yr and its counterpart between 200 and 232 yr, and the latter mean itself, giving -0.34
